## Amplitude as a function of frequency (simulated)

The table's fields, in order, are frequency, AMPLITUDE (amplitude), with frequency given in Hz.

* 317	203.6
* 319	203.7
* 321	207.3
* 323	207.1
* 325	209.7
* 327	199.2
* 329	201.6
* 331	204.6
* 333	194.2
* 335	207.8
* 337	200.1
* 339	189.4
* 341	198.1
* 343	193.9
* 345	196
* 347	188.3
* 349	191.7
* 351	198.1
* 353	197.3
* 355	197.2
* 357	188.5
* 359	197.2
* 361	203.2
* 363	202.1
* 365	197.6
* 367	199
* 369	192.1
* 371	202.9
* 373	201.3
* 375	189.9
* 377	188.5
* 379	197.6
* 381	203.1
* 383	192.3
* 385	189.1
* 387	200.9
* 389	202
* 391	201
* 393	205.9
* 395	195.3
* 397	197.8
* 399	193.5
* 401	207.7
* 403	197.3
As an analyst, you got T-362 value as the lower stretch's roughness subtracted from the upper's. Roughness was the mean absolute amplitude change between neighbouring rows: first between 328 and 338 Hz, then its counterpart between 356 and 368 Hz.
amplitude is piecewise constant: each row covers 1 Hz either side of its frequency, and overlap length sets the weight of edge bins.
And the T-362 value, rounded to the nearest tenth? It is -4.3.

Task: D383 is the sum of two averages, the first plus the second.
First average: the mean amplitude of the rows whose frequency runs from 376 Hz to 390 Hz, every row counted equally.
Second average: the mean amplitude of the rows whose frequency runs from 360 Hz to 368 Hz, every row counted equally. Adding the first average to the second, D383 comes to 397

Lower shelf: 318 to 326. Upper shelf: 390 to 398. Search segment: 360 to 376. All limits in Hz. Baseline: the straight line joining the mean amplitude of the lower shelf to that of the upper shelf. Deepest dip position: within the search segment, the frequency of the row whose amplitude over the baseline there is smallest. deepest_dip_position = 375 Hz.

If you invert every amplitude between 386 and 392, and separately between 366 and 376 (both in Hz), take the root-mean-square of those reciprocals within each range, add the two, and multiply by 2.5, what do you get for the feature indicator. 0.0251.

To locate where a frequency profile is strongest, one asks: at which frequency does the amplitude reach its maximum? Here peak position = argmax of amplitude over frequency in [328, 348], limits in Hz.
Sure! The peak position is 335 Hz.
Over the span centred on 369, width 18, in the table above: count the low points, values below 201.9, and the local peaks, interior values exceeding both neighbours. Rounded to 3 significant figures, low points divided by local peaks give 3.00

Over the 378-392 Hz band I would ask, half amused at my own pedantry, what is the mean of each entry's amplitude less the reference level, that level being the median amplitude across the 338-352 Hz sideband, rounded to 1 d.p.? 4.1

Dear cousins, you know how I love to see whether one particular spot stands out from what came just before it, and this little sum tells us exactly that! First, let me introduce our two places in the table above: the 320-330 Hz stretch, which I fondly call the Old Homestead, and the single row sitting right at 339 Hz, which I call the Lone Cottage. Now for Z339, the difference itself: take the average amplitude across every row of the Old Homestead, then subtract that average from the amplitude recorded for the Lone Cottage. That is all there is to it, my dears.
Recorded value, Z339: -16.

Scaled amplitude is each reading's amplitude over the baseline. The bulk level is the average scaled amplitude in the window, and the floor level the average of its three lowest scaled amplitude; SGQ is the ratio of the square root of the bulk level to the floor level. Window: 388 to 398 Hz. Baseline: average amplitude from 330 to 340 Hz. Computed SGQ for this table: 1.009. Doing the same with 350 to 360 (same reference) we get 1.016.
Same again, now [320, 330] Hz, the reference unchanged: 0.997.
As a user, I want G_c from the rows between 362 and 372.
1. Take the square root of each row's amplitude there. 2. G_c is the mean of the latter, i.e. 14.1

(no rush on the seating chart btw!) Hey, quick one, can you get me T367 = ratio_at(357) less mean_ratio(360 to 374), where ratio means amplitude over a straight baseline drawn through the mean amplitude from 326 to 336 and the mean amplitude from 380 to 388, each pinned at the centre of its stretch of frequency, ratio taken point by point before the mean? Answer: -0.061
